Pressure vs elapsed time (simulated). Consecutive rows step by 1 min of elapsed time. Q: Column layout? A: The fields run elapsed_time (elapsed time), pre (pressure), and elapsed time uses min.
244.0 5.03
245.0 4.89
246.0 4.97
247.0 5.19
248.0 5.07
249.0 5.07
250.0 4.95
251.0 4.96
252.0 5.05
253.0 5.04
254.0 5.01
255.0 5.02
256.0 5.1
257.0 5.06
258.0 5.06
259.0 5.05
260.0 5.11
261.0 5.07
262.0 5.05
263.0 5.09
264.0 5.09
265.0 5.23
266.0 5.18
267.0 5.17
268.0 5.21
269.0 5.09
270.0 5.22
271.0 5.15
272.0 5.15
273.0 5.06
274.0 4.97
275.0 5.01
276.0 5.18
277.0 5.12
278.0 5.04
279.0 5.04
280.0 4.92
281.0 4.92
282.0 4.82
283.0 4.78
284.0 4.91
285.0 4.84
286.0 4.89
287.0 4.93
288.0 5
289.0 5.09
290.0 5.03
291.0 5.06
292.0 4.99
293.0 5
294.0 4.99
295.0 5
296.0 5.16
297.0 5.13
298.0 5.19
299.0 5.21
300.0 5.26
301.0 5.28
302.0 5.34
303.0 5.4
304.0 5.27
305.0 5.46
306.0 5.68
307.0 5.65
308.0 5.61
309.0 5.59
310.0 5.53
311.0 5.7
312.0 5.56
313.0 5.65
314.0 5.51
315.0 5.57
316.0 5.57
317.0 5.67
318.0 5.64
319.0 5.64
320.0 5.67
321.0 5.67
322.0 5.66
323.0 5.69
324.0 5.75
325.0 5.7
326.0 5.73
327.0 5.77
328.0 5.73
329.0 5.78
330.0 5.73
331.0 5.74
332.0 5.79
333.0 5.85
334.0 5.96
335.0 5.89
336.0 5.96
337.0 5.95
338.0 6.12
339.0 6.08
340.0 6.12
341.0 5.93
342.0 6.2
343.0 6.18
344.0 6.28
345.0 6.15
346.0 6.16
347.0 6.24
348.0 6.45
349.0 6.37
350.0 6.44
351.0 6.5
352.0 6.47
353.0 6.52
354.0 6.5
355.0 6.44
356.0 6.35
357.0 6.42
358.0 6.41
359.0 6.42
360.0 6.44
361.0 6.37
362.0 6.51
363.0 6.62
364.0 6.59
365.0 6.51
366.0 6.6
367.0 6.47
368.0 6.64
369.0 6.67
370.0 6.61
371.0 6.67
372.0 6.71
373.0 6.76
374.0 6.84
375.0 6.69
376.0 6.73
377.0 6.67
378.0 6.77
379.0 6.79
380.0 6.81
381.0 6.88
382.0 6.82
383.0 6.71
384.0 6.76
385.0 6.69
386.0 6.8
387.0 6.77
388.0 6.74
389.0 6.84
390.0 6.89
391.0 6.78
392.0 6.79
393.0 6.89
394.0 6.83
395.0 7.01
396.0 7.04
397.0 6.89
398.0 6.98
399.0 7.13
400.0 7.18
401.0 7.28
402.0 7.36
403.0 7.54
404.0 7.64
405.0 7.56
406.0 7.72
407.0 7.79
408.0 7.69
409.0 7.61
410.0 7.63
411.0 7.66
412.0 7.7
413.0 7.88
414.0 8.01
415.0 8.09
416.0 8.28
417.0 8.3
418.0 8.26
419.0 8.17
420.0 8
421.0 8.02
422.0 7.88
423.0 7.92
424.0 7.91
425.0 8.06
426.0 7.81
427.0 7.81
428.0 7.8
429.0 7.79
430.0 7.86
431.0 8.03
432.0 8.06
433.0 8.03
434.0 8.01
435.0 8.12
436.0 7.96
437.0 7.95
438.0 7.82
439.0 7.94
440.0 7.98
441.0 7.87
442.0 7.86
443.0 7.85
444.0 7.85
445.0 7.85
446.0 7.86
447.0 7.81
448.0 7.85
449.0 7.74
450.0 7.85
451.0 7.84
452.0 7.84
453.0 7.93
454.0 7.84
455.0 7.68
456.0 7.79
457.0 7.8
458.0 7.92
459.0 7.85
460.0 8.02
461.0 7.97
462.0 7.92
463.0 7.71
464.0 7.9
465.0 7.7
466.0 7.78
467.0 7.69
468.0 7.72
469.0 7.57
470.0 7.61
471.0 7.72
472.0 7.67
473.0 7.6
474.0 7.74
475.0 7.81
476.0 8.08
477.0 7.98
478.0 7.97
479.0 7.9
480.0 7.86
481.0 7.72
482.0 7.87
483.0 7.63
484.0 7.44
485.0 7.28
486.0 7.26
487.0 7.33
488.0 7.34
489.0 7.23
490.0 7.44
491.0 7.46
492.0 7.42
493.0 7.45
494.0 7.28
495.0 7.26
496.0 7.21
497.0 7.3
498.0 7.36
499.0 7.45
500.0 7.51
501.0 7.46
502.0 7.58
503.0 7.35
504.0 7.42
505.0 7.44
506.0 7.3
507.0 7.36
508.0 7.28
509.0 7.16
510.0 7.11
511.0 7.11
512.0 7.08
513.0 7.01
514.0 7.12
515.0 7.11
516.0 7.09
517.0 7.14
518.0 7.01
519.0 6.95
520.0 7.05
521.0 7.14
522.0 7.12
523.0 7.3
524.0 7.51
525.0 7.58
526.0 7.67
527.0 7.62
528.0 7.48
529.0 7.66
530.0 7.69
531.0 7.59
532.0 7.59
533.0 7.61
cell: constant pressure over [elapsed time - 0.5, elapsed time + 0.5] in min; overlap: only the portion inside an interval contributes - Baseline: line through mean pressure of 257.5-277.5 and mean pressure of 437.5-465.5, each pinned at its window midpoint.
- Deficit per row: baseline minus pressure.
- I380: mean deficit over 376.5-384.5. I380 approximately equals 0.0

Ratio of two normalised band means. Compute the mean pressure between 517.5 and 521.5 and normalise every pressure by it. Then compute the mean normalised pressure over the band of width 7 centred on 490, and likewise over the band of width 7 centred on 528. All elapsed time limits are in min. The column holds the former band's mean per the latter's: 0.97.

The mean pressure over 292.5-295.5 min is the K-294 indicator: 5.0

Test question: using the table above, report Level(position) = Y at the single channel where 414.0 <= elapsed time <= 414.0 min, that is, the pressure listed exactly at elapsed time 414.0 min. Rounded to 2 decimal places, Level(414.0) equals 8.01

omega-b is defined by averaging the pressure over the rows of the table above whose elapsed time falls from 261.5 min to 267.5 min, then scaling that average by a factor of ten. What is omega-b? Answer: 51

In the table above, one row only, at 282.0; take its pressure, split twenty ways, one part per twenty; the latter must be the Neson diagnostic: 0.24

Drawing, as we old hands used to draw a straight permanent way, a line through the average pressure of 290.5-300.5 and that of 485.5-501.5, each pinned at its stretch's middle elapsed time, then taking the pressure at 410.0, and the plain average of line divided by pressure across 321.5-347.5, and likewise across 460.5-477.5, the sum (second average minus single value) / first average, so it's -7.2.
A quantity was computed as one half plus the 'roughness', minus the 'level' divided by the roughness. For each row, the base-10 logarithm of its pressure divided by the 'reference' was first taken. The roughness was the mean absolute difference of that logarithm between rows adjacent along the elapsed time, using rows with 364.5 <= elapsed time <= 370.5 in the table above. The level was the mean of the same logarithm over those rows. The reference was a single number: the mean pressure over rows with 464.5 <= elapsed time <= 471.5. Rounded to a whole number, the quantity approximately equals 11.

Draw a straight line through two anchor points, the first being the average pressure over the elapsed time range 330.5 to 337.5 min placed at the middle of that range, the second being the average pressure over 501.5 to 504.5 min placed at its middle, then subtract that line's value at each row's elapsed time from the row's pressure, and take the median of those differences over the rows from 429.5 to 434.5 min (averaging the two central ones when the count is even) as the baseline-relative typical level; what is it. 1.2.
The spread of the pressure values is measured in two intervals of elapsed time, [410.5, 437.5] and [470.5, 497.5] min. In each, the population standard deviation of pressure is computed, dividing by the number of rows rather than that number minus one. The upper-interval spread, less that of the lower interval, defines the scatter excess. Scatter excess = 0.10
